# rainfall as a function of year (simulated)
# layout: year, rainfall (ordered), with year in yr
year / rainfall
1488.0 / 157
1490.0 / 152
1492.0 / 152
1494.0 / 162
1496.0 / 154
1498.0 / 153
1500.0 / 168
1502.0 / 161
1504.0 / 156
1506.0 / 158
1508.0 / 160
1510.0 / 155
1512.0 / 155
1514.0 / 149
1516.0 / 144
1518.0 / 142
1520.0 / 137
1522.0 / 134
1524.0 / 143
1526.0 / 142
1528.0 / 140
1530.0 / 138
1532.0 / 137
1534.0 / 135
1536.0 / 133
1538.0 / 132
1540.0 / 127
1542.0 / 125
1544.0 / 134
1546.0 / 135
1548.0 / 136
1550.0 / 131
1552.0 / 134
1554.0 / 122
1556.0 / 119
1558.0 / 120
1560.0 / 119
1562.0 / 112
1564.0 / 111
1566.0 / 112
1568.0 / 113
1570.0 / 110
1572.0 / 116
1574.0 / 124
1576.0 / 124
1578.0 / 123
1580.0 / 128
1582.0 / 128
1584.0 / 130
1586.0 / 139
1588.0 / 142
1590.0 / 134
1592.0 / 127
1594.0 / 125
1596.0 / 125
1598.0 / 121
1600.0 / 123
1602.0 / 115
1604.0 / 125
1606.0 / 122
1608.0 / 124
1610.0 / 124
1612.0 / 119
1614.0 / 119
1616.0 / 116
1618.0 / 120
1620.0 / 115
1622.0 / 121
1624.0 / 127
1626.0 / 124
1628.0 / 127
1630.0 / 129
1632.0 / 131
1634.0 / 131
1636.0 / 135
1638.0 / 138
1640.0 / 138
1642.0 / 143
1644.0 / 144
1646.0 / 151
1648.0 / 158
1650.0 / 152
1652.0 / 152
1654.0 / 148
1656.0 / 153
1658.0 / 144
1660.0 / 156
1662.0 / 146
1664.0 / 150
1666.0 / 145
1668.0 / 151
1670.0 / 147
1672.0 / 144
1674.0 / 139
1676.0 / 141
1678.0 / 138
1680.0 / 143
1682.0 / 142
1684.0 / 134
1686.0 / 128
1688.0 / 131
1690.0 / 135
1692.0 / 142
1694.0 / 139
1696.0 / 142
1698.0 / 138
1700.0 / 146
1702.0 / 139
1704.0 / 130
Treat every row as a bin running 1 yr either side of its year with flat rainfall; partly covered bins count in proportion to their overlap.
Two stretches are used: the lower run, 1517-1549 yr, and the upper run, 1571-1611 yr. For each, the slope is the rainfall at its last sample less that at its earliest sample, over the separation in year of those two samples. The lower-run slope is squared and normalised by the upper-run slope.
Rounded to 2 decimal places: 0.19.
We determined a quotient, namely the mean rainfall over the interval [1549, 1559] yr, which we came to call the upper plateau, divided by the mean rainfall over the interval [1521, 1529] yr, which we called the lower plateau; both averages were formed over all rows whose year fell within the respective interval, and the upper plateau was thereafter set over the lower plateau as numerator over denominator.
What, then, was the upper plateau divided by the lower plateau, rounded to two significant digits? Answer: 0.90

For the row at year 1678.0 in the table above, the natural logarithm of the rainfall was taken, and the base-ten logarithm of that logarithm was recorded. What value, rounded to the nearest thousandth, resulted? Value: 0.693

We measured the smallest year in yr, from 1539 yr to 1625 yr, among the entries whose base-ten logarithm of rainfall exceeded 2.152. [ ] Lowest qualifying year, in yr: 1588.0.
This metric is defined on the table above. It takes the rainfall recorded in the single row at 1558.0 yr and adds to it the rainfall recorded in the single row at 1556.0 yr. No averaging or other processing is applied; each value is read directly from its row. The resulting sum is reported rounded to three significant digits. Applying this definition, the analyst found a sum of 239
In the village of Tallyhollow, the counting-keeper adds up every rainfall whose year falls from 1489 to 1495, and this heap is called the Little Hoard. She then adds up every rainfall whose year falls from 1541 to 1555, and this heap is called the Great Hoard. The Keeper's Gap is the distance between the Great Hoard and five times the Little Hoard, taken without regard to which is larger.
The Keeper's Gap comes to 1413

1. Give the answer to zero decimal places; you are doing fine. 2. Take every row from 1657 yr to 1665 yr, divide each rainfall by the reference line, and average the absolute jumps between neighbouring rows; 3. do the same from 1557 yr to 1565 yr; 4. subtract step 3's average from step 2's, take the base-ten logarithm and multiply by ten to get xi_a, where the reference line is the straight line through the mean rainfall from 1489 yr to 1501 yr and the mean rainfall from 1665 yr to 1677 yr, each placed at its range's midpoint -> -14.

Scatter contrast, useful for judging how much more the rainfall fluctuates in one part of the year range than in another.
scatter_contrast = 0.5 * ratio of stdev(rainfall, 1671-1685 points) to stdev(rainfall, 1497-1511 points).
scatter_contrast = 0.35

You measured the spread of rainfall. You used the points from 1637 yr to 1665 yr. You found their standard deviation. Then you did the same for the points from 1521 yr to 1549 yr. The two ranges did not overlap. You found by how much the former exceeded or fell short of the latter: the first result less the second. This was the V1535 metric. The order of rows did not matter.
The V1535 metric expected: 1.1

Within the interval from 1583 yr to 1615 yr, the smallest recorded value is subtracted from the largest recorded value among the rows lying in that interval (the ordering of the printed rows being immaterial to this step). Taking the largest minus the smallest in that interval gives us 27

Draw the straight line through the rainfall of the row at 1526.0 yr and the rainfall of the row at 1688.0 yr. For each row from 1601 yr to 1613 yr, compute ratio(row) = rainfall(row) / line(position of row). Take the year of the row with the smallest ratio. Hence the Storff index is 1602.0 yr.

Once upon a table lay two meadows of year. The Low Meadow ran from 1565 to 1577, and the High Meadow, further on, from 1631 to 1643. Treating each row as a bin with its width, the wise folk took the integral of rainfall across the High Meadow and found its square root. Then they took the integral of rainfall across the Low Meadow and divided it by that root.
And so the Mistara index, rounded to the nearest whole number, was 35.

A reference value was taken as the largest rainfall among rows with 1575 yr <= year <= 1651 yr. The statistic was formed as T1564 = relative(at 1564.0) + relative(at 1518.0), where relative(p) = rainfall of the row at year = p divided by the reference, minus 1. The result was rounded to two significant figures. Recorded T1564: -0.40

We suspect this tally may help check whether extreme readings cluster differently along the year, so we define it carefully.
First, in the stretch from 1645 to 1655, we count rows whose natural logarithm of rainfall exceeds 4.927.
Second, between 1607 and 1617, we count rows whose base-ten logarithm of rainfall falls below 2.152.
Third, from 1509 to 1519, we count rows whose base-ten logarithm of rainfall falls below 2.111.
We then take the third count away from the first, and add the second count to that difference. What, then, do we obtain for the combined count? 10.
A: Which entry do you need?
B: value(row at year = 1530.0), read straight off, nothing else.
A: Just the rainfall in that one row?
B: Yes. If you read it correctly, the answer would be 138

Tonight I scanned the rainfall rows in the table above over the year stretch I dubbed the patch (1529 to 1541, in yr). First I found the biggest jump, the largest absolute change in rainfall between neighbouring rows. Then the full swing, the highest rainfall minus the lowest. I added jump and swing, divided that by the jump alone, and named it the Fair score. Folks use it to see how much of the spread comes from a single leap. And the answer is 3.2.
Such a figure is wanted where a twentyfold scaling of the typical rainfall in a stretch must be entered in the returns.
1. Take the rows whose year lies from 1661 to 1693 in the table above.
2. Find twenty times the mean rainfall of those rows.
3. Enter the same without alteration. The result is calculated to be 2820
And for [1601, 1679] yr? 2719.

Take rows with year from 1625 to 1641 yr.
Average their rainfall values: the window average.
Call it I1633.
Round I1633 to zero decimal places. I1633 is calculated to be 132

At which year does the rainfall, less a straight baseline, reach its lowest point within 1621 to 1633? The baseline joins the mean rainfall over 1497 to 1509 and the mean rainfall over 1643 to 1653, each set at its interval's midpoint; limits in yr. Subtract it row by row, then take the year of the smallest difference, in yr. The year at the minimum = 1622.0 yr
